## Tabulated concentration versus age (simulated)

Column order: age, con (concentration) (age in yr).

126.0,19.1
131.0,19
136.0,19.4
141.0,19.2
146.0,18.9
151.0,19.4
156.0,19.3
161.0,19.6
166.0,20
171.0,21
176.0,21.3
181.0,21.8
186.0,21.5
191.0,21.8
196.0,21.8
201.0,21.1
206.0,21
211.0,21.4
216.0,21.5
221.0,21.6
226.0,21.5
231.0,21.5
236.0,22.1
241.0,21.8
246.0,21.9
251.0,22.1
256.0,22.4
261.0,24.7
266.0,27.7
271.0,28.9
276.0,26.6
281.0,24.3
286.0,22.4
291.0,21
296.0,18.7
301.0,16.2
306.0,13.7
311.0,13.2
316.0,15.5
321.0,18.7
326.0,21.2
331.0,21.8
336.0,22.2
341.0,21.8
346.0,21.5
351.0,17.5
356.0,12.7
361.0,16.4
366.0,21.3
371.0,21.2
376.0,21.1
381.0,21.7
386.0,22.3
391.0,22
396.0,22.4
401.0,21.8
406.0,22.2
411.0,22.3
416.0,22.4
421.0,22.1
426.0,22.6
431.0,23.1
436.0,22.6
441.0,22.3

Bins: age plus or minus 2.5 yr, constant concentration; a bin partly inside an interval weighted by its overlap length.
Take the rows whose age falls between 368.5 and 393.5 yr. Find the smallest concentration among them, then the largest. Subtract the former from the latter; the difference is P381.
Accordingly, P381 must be 1.2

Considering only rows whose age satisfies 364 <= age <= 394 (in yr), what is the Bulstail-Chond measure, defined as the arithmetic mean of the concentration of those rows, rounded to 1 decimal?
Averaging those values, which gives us 21.6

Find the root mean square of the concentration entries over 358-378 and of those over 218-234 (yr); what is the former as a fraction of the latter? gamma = 0.93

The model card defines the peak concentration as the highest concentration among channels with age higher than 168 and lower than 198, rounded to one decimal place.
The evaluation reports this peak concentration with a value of 21.8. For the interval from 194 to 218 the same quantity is 21.8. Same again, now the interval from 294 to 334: 21.8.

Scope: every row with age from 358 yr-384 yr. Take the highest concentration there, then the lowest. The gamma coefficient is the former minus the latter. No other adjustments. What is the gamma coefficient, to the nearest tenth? 5.3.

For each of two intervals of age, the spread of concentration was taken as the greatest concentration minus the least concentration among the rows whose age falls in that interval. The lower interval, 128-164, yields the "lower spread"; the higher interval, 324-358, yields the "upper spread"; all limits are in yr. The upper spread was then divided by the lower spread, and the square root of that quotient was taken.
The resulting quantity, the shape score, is 3.7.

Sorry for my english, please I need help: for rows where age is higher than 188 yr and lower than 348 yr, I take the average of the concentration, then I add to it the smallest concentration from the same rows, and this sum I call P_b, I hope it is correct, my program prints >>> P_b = 34.6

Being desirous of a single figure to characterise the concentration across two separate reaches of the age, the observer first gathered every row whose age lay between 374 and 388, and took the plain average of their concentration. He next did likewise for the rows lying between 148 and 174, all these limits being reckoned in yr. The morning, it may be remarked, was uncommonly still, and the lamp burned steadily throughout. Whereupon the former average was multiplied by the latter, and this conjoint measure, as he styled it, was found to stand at 431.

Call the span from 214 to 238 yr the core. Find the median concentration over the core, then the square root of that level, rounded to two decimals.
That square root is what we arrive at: 4.64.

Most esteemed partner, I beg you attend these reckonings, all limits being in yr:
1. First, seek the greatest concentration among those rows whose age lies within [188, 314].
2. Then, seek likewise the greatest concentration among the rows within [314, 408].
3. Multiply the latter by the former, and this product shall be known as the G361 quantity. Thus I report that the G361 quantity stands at 647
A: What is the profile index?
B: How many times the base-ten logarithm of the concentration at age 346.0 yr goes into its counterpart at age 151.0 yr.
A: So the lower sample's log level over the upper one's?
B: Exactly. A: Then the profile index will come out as 0.97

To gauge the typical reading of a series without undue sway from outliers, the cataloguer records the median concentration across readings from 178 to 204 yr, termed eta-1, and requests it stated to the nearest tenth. 21.8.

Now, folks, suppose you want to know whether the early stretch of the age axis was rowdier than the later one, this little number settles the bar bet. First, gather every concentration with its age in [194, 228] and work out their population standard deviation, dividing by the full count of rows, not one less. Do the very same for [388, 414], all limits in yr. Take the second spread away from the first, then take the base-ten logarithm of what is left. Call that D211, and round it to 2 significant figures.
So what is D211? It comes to -1.4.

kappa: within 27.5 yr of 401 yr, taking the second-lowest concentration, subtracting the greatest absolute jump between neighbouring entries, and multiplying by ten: 211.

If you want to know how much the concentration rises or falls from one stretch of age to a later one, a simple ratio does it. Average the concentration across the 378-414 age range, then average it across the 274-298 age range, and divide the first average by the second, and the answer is 0.98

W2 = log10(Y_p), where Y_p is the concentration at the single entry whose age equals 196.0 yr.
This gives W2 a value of 1.34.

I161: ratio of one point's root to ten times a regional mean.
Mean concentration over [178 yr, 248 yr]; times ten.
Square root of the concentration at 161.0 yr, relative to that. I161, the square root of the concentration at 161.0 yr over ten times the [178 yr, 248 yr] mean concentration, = 0.0205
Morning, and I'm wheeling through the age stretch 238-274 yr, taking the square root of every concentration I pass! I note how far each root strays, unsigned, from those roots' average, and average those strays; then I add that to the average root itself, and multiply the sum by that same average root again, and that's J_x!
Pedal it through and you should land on 25.4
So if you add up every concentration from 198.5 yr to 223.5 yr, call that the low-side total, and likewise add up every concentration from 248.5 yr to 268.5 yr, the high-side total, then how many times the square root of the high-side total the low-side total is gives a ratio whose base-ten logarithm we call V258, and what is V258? 1.03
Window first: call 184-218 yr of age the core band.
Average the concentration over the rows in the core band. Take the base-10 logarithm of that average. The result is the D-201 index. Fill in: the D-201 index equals 1.33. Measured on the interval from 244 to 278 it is 1.40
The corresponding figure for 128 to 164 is 1.28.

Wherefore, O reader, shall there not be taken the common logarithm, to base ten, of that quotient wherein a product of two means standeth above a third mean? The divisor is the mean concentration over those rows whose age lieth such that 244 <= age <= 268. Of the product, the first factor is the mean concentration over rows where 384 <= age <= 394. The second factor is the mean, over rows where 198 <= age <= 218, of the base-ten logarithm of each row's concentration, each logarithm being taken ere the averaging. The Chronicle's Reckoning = 0.09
